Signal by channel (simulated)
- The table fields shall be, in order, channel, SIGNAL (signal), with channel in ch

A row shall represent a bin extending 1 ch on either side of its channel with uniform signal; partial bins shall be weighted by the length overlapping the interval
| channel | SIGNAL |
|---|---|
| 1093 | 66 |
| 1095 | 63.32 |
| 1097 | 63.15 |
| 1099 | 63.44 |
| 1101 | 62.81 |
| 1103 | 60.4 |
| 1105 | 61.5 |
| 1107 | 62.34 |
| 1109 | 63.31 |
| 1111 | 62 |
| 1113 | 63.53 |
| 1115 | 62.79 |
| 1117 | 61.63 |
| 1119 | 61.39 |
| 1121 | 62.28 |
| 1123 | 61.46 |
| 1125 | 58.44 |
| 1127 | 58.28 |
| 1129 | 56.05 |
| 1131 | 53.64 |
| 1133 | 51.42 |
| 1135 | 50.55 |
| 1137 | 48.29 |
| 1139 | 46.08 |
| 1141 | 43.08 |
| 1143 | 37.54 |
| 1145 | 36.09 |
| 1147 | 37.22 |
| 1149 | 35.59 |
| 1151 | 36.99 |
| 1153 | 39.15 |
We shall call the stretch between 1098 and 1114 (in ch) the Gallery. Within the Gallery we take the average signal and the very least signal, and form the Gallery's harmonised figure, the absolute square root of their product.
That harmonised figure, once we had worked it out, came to 61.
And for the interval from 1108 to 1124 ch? 62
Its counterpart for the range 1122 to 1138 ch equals 51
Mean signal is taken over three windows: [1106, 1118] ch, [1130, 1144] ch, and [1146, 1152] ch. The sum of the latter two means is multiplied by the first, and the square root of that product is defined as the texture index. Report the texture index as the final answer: 72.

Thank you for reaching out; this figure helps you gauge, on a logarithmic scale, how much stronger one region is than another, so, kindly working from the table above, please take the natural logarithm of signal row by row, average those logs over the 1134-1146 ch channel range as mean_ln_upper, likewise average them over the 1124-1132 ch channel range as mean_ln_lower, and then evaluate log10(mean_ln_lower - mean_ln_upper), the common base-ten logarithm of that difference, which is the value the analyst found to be -0.6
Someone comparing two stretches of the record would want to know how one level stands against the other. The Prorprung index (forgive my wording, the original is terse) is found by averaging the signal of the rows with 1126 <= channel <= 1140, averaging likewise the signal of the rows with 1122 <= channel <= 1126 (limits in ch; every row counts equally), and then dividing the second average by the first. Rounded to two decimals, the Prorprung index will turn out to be 1.15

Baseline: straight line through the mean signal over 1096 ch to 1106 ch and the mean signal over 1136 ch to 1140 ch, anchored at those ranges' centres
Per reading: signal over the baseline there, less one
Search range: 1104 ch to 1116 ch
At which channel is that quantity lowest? 1105 ch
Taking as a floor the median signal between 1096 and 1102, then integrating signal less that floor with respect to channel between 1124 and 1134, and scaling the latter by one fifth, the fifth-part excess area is -15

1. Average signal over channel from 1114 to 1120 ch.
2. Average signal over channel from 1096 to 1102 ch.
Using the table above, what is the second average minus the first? 1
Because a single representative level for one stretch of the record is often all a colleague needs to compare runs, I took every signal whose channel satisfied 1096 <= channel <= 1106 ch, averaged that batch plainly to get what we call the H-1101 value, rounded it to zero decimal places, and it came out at 62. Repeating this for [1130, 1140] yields 50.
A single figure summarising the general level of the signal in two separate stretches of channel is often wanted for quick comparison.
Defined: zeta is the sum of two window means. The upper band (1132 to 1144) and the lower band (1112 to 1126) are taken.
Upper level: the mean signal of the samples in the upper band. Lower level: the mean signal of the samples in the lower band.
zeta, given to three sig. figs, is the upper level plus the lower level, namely 108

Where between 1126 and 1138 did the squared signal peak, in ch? 1127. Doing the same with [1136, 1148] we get 1137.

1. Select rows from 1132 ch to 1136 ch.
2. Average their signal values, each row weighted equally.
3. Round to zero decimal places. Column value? 51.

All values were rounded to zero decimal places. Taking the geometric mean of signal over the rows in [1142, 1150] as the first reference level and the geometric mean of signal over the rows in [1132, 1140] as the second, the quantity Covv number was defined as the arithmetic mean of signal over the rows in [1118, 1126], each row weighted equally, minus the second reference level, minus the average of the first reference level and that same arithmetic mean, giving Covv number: -37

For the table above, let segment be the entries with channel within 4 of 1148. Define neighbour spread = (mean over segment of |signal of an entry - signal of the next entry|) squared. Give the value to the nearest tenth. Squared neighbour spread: 1.9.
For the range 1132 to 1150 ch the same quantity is 5.1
